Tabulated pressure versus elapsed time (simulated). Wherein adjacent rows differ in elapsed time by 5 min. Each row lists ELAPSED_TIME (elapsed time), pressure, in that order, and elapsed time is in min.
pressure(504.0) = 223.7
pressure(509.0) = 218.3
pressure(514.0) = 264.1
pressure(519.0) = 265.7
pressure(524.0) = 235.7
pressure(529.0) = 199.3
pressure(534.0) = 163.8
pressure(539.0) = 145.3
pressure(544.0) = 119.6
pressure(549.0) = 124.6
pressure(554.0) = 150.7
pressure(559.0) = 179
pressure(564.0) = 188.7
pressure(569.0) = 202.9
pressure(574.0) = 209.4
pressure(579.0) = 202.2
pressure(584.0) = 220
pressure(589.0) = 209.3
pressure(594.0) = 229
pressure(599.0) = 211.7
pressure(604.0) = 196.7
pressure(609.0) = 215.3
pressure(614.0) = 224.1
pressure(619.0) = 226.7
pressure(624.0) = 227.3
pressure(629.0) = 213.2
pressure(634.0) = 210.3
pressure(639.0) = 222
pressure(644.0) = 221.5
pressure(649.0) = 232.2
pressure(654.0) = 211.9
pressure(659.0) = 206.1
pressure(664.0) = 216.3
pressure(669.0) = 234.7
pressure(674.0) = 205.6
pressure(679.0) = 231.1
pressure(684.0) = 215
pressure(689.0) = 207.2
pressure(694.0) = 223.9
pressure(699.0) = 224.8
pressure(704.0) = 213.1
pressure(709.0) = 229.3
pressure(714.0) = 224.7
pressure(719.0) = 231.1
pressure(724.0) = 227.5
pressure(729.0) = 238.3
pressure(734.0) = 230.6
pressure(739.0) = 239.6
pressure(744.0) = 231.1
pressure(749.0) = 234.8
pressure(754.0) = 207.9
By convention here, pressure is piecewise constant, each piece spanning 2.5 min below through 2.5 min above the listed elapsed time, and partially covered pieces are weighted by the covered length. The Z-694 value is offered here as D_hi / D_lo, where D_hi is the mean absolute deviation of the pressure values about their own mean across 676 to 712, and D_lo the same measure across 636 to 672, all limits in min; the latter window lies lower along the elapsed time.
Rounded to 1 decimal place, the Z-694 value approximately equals 1.0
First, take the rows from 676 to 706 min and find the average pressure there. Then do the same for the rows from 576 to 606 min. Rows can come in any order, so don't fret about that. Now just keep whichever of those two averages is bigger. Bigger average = 219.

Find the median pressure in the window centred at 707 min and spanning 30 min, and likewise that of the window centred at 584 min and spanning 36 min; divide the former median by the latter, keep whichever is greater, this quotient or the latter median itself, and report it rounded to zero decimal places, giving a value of 209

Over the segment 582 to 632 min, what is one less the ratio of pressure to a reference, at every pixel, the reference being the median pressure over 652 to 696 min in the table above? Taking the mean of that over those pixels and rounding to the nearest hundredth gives -0.01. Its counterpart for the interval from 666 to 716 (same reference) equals -0.03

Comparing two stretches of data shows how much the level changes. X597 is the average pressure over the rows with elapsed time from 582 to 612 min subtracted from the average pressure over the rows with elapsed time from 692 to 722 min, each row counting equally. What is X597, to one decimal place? 10.8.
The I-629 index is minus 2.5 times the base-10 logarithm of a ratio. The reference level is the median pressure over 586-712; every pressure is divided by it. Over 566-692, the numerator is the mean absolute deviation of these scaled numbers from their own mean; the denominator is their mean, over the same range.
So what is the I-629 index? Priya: 3.5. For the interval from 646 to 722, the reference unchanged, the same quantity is 3.5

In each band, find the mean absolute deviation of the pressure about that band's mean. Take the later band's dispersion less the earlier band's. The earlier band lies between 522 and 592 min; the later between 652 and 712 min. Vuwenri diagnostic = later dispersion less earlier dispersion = -21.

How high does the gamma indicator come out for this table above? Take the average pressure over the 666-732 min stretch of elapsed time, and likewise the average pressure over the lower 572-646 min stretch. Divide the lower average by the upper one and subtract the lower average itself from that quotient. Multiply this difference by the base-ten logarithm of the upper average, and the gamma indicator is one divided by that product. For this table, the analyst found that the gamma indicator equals -0.0020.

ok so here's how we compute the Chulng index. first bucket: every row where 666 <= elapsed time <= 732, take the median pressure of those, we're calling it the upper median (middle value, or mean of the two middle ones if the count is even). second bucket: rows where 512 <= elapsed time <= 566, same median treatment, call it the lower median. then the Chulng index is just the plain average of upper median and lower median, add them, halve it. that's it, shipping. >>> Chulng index 202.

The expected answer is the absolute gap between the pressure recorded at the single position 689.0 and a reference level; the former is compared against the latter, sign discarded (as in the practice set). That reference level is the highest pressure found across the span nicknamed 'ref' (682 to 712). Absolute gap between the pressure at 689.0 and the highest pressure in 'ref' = 22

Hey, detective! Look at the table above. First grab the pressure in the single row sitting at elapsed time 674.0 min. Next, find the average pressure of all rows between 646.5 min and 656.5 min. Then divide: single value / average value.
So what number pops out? 0.93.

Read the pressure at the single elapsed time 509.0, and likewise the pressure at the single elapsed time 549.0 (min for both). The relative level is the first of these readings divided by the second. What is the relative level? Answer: 1.75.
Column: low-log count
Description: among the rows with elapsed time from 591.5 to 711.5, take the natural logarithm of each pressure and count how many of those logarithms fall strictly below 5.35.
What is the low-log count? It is 5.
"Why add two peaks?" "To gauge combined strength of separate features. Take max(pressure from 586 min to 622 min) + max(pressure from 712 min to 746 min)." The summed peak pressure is 469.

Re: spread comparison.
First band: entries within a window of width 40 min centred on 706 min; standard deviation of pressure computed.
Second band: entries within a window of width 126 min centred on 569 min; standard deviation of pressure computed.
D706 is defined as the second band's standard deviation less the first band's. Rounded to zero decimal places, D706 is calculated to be 29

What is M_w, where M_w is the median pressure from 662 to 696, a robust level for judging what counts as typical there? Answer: 216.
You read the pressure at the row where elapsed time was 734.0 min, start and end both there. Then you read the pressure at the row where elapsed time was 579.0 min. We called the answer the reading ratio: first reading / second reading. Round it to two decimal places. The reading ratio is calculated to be 1.14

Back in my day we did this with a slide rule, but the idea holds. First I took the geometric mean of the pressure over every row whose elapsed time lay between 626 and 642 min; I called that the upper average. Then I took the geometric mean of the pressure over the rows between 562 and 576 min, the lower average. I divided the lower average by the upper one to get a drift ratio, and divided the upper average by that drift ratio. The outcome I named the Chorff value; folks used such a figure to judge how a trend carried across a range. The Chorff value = 231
